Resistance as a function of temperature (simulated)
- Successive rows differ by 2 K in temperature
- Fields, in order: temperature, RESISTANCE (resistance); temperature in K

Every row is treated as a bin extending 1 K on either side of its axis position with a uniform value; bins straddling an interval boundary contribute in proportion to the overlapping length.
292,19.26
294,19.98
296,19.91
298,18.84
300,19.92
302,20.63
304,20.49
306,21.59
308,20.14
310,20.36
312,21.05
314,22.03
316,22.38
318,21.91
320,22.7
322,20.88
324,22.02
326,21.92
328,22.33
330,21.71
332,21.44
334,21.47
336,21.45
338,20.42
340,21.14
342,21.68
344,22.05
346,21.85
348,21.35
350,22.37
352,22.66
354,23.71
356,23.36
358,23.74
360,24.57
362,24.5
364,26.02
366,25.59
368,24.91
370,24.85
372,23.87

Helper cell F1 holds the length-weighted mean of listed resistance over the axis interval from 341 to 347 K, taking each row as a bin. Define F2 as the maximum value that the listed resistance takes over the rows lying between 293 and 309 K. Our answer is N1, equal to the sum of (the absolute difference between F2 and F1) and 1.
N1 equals 1.3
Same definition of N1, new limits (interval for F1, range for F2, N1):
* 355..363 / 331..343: 3.4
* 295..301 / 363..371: 7.5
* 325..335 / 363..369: 5.2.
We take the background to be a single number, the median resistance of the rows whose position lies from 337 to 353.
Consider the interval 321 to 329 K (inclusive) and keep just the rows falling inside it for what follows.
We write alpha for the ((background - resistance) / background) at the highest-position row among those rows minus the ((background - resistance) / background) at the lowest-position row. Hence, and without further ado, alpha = -0.067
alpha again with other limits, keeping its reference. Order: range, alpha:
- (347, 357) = -0.092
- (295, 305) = -0.027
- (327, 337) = 0.040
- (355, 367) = -0.102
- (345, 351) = -0.024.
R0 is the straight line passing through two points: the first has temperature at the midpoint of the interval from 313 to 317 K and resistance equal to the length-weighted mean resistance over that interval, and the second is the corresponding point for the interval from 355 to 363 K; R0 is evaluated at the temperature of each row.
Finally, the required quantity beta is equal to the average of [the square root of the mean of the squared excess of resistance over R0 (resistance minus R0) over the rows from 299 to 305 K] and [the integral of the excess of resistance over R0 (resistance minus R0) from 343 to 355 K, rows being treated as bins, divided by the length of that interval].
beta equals 0.0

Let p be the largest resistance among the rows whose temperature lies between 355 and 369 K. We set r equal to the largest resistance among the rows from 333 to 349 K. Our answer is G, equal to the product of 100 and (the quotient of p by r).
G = 118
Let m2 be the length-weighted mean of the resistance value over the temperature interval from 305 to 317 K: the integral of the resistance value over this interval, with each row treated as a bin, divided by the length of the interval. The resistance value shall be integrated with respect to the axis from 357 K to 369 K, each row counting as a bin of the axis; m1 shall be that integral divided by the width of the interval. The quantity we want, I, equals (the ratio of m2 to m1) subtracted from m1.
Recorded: 24.0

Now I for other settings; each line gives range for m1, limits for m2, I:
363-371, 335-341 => 24.5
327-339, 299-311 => 20.5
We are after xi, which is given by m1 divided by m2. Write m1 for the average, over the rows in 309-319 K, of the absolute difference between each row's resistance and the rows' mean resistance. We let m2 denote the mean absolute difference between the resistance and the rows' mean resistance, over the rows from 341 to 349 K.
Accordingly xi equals 3.1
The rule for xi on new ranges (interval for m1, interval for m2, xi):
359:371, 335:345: 1.1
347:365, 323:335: 3.7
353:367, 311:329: 1.8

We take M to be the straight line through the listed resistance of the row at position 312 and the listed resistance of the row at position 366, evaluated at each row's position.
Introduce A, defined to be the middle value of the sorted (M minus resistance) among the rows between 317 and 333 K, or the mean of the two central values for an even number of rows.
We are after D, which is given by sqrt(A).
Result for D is 0.4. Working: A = 0.19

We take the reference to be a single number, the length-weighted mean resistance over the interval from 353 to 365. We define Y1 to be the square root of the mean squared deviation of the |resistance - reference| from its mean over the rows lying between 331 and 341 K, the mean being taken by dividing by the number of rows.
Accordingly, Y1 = 0.4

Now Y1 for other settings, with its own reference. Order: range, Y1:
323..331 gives 0.2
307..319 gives 0.9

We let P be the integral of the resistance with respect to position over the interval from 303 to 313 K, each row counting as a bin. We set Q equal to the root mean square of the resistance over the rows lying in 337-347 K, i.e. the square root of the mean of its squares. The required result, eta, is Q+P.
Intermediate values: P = 207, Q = 21.4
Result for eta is 229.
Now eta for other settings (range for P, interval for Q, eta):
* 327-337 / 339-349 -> 238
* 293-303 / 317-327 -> 220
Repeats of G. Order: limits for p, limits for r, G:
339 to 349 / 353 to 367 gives 85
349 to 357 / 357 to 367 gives 91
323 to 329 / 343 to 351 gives 100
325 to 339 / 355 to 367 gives 86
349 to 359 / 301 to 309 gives 110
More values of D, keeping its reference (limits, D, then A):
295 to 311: 0.1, 0.00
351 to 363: 1.0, 1.02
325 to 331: 0.6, 0.31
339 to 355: 1.4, 1.88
